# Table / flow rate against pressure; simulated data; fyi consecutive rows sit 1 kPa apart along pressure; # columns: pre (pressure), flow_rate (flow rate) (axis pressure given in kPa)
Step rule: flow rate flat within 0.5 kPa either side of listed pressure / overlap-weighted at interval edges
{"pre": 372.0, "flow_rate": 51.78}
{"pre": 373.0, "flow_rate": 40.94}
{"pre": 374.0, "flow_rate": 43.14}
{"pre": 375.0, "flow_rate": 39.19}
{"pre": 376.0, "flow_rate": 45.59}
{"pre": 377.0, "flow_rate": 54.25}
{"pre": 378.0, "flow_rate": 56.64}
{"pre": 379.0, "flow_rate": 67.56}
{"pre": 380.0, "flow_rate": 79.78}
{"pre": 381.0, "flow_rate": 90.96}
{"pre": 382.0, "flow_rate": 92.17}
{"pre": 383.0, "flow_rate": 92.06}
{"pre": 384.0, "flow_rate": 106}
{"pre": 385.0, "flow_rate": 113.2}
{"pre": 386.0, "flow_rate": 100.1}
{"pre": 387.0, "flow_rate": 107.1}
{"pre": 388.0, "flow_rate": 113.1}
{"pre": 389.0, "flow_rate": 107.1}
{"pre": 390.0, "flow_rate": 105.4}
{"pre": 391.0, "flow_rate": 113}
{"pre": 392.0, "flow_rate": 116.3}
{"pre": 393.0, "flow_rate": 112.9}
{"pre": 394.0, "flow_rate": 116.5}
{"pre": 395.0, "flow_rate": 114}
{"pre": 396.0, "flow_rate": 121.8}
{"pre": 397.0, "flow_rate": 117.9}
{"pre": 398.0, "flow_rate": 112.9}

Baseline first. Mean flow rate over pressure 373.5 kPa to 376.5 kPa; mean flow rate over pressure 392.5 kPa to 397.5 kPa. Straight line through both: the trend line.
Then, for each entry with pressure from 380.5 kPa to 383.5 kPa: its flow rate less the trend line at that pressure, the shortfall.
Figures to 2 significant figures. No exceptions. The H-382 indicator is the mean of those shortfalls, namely 23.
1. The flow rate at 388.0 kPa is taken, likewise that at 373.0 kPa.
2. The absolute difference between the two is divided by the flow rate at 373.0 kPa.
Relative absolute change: 1.8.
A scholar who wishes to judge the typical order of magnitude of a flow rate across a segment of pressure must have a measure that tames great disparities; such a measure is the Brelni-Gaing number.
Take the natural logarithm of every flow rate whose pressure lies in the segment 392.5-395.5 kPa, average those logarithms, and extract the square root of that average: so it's 2.18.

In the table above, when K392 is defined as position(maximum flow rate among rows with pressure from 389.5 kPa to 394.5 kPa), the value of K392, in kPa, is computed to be 394.0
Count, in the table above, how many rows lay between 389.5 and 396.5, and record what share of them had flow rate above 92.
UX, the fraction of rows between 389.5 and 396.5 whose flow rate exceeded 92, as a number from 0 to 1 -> 1.00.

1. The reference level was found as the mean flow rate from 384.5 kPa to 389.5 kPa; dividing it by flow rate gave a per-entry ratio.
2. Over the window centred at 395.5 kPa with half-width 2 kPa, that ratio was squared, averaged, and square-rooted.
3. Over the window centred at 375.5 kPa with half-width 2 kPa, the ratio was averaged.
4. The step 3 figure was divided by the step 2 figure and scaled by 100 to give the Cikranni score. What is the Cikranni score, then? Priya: 262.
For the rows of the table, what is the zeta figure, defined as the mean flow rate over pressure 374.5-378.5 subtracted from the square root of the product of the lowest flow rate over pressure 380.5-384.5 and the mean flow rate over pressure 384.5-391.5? 50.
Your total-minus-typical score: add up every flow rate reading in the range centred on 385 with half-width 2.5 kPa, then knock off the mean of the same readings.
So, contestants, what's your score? 415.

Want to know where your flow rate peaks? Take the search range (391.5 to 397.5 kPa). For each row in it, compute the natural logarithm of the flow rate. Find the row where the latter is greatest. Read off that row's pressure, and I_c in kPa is 396.0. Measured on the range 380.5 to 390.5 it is 385.0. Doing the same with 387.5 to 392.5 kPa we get 392.0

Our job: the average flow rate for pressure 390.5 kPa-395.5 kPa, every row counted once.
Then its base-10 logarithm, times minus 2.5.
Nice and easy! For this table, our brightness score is -5.15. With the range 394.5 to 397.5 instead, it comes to -5.18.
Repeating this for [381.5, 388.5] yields -5.04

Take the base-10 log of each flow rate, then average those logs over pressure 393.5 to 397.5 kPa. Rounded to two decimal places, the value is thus 2.07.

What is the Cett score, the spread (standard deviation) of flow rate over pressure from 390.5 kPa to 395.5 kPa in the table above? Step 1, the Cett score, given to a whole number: 2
